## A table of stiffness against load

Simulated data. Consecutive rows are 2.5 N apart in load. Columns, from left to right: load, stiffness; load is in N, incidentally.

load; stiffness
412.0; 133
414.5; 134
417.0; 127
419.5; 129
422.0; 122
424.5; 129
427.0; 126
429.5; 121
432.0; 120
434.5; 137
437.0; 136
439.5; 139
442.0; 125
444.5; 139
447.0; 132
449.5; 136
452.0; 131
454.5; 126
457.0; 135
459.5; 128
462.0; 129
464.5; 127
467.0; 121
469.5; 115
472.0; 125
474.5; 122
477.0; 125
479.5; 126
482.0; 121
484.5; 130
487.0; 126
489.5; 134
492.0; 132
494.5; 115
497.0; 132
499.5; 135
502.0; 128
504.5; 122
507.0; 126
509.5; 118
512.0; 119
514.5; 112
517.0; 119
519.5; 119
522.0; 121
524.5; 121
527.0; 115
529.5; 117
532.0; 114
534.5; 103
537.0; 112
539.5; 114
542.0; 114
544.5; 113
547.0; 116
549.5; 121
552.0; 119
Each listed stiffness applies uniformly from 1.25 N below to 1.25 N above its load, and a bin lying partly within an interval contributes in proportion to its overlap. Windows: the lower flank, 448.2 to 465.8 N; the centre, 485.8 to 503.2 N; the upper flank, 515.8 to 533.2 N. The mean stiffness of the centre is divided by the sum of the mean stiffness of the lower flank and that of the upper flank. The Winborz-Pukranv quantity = 0.519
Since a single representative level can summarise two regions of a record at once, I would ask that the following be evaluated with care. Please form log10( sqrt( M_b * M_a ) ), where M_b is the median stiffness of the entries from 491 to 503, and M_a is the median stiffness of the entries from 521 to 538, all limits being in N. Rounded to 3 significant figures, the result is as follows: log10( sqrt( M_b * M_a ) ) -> 2.09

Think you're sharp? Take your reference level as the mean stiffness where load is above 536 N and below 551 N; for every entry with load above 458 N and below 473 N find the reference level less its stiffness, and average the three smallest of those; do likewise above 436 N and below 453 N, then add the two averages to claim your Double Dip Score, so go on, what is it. -36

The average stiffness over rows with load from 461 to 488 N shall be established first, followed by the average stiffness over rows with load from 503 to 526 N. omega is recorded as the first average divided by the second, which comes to 1.04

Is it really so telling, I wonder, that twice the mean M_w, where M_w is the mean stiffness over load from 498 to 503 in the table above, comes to 263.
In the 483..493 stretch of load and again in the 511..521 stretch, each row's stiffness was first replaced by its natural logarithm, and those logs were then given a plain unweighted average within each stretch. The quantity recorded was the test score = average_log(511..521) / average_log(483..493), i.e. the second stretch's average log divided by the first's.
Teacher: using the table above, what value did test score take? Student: 0.98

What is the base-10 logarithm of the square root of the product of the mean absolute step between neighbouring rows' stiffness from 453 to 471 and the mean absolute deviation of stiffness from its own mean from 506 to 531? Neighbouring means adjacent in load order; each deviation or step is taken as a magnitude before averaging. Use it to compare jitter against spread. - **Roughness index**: 0.56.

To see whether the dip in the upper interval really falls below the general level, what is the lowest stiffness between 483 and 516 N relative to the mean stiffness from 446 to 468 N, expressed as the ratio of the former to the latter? 0.865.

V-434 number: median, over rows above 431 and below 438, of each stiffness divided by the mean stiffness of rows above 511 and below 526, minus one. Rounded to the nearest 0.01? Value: 0.15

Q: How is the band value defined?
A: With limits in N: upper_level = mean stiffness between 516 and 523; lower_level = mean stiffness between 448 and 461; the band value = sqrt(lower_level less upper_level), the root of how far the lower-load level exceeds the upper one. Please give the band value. 3.40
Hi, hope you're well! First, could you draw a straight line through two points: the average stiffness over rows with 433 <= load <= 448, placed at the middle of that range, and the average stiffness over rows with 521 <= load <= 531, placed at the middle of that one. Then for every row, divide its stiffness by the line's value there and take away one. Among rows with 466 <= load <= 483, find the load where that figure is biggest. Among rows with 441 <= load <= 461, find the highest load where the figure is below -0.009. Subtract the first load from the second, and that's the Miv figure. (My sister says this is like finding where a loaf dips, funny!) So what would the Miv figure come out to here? -20.0 N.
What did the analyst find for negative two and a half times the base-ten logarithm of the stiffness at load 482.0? -5.21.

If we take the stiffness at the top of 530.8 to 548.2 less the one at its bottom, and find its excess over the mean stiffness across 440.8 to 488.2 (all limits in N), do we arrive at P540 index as -125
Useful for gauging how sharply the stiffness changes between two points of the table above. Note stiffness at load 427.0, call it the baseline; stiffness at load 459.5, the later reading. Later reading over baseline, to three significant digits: 1.02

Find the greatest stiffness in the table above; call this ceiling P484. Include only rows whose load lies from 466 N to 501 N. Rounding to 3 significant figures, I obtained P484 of 135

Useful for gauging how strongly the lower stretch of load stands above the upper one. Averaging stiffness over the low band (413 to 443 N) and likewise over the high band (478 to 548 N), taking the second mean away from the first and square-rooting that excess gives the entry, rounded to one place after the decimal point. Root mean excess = 2.9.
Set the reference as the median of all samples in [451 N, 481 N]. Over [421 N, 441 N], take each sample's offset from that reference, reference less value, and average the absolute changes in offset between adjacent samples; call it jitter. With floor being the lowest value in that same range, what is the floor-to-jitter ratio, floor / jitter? 22.7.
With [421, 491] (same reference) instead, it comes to 19.4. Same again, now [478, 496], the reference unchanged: 15.3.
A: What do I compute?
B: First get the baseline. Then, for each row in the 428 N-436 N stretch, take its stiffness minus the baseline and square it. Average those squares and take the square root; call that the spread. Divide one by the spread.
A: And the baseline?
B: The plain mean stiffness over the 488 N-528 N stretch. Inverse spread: 0.120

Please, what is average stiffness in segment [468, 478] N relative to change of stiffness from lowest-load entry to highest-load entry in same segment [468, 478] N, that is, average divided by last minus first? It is 12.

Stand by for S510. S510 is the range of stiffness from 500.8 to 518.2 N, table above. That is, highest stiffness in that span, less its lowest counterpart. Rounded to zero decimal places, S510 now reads 16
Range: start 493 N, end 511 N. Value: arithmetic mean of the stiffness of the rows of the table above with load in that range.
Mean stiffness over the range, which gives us 125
